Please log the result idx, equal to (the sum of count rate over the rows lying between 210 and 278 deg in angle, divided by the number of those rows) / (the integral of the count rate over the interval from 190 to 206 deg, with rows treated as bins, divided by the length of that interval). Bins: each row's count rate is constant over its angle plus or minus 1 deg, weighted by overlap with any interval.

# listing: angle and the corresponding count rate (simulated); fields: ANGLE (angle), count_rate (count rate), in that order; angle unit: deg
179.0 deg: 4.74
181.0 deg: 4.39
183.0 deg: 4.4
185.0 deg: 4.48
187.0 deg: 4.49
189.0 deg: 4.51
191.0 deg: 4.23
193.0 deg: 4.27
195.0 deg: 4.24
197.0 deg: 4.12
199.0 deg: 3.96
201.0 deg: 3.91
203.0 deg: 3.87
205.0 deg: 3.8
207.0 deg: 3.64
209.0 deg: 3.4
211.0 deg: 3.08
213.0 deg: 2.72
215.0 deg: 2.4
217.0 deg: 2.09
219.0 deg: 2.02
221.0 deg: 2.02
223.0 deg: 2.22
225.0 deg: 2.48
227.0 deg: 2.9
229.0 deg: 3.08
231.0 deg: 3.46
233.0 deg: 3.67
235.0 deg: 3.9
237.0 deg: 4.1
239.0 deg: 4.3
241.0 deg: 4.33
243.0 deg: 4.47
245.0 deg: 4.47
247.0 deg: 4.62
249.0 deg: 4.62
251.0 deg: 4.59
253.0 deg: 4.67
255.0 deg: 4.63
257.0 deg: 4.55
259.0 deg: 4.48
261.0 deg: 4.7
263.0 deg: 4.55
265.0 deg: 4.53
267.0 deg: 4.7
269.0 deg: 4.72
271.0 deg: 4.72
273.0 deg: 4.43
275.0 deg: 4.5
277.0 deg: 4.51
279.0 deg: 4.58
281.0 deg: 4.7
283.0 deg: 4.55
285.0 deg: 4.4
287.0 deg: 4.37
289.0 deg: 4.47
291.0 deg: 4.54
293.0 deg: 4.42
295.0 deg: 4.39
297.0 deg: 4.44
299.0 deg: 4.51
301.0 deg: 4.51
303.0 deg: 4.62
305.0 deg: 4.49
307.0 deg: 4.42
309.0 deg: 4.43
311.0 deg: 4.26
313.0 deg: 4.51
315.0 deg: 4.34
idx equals 1.0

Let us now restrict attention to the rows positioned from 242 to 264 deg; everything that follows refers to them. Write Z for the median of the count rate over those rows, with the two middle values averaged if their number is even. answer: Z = 4.59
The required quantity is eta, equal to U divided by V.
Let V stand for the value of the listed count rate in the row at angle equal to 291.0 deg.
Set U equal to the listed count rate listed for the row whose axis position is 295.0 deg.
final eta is 0.97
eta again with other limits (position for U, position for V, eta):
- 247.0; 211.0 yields 1.50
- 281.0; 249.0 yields 1.02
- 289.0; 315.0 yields 1.03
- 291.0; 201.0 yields 1.16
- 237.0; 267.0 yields 0.87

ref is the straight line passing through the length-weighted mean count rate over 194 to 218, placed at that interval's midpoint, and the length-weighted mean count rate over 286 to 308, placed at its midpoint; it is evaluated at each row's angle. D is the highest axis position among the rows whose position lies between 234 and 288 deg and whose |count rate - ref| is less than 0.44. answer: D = 287.0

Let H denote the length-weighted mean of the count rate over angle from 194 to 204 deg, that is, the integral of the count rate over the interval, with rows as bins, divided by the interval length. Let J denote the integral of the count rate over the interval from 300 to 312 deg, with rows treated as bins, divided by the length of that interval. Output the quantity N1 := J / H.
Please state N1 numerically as 1.11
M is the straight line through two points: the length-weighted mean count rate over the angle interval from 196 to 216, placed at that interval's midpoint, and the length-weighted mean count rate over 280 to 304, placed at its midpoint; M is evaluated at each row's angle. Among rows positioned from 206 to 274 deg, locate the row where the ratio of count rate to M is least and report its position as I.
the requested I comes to 221.0 deg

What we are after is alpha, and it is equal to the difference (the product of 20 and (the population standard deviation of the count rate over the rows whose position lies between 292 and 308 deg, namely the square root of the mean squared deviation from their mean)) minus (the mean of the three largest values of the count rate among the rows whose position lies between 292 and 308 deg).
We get -3.2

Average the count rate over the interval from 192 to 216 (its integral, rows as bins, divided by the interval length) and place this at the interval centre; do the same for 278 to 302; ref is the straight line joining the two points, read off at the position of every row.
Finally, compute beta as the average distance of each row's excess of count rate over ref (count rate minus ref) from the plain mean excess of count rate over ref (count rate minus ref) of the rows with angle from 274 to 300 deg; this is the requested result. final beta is 0.12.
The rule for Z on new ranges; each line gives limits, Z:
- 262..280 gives 4.55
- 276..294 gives 4.51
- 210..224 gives 2.22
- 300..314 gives 4.49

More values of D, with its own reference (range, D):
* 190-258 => 237.0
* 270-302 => 301.0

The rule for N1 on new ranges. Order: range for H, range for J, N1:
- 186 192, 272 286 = 1.03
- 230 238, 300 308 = 1.19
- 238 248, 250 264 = 1.04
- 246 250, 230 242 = 0.86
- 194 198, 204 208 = 0.89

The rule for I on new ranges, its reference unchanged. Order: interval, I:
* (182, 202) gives 201.0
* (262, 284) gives 283.0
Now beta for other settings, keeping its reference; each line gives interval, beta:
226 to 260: 0.38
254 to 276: 0.10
